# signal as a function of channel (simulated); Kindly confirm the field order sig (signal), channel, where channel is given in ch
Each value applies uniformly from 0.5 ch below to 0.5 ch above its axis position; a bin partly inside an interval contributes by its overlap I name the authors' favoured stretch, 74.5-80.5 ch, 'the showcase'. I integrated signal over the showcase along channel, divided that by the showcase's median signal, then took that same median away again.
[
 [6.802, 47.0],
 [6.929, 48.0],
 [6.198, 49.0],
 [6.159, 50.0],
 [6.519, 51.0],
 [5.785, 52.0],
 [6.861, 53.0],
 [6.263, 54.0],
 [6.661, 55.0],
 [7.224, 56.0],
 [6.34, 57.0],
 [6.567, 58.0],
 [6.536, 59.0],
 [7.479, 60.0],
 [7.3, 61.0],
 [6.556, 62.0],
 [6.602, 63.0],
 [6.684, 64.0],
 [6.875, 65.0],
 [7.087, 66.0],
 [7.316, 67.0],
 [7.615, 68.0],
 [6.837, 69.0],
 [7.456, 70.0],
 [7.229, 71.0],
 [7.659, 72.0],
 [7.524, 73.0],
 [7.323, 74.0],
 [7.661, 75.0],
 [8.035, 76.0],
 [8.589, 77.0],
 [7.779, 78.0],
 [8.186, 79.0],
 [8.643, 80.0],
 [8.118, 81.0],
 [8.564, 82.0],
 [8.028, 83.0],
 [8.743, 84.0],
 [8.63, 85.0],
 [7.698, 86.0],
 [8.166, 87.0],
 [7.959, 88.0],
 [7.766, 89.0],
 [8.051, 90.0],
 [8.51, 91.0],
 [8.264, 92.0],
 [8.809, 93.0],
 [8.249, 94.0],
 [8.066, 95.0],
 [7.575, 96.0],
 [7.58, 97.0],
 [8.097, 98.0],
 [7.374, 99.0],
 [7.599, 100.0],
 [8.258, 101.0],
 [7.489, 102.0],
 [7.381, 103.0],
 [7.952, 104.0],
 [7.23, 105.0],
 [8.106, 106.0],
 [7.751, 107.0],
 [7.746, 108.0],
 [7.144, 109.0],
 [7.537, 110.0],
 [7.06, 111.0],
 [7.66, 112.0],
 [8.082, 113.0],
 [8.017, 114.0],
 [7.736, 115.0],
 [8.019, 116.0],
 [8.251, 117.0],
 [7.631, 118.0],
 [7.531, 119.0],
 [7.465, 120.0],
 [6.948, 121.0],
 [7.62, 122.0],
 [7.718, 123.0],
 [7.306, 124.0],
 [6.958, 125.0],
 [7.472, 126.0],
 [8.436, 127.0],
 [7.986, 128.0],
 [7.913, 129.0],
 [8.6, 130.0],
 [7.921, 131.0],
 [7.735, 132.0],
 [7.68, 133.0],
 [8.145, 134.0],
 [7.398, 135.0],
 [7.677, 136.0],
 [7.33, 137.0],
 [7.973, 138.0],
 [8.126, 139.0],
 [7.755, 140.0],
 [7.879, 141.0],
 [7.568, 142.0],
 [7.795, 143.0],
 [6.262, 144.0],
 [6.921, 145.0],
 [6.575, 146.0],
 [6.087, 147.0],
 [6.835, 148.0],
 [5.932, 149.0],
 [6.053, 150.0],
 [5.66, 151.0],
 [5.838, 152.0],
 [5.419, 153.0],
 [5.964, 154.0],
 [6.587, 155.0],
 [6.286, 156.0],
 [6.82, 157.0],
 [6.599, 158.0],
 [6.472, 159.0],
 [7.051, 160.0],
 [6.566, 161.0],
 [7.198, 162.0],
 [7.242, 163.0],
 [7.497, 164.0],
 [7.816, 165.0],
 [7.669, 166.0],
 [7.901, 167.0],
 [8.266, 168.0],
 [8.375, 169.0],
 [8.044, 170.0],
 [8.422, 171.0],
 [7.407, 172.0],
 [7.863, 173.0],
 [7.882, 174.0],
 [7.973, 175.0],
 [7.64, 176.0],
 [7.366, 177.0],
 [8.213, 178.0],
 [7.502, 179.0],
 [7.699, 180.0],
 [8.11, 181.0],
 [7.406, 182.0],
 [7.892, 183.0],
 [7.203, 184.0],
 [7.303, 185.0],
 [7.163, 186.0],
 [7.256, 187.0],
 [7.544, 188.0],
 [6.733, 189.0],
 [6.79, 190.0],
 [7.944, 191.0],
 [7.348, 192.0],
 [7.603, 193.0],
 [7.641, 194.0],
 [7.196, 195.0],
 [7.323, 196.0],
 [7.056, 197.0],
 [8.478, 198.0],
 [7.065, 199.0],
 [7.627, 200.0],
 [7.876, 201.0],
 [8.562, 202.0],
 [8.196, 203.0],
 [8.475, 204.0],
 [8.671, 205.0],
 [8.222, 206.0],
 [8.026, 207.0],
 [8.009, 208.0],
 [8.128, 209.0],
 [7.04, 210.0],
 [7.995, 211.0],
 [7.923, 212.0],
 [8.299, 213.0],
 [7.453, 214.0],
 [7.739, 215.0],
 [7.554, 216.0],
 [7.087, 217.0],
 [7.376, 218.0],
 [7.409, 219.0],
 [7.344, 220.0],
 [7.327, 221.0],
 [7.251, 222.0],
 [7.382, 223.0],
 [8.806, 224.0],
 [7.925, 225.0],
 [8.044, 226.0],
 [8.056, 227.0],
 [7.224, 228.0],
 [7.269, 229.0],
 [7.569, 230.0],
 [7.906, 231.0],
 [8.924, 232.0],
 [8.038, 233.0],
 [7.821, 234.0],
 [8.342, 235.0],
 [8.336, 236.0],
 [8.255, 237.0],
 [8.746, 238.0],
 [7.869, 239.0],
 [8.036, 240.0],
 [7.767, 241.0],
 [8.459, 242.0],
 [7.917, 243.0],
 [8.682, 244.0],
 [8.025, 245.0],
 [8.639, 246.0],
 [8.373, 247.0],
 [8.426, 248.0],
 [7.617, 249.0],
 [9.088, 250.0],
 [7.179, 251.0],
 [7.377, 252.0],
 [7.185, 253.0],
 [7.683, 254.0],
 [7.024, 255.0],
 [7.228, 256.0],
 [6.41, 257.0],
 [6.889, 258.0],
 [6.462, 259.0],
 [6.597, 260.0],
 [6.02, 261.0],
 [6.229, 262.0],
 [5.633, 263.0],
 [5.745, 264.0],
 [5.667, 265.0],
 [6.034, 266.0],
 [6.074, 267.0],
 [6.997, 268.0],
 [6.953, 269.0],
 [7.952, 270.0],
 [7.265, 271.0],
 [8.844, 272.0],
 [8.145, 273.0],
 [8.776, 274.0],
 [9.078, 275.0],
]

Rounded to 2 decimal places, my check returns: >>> -2.08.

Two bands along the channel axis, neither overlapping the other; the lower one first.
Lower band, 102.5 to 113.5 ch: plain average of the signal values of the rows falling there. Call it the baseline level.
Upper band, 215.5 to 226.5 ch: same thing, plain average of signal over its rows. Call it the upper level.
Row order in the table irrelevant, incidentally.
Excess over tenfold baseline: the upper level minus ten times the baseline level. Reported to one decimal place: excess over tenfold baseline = -68.5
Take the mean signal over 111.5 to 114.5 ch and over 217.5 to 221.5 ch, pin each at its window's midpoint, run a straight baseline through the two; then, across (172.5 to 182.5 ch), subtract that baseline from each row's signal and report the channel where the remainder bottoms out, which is 177.0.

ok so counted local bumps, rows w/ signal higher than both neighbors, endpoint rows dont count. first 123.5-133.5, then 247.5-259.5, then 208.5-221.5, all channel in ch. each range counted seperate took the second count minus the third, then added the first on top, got 3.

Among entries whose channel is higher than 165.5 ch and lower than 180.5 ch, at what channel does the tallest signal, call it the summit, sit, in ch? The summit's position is 171.0 ch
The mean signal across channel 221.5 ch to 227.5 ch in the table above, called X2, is 7.9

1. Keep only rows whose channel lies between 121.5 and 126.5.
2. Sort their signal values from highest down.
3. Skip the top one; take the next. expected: 7.62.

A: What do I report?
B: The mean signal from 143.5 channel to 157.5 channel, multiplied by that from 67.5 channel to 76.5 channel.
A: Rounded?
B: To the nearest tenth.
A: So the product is 46.6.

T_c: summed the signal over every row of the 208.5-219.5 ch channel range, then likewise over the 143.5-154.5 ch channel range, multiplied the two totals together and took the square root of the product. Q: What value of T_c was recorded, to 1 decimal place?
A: 75.3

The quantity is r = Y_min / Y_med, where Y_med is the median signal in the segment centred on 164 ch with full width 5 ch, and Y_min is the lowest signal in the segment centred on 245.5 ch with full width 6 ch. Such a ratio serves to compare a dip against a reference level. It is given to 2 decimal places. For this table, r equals 1.06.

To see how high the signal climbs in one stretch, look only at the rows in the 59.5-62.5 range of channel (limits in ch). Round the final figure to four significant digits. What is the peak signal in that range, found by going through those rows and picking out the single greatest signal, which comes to 7.479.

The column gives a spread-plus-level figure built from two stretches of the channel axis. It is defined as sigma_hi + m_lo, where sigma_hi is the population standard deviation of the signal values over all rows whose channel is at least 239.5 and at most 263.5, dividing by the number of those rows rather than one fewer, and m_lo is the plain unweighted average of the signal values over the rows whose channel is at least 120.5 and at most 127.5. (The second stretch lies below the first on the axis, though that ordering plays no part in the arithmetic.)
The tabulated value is 8.40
